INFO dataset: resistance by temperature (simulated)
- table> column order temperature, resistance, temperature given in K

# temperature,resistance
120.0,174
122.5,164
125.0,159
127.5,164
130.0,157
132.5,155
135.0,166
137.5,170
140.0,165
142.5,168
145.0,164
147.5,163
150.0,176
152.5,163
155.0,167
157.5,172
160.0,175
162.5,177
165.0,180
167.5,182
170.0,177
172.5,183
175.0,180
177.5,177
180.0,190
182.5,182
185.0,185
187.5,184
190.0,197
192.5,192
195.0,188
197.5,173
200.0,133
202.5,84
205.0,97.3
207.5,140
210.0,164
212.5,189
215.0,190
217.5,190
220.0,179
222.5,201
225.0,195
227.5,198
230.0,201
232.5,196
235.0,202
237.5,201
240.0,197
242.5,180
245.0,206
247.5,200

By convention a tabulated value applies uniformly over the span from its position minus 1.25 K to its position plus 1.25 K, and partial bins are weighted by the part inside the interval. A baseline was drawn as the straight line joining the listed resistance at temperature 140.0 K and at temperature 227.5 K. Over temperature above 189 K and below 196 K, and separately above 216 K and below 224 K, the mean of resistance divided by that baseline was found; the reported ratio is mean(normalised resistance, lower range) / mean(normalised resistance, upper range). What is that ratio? 1.07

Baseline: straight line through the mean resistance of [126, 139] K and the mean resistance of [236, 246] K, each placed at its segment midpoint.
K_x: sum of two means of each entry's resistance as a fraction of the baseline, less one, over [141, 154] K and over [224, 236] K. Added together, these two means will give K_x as 0.029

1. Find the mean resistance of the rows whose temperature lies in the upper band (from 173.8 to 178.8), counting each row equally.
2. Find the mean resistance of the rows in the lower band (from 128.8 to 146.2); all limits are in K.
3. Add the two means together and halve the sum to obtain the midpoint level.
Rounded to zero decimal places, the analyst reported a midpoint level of 171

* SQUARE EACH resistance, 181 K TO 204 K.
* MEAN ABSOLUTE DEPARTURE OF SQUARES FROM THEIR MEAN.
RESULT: 7681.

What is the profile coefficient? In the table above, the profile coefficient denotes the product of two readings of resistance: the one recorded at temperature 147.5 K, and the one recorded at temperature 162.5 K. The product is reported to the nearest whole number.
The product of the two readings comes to 28851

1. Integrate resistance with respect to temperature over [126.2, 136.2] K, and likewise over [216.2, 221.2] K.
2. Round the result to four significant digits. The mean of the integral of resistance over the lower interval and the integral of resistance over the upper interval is 1264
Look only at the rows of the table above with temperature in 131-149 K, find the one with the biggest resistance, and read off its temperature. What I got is 137.5 K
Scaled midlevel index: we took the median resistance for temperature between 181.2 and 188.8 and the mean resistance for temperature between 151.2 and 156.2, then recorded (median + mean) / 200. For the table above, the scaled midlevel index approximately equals 1.75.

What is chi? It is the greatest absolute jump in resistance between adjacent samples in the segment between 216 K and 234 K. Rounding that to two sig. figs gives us 22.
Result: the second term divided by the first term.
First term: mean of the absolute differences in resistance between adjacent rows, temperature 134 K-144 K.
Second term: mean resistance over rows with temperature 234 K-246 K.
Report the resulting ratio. 49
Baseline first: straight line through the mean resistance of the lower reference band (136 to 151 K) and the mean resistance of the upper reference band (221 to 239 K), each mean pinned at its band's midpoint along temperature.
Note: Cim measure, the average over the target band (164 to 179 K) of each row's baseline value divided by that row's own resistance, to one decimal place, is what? 1.0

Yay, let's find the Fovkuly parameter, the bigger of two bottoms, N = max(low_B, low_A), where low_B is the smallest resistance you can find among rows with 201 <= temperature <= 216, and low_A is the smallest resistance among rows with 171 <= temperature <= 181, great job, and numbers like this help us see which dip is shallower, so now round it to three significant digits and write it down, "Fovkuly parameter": 177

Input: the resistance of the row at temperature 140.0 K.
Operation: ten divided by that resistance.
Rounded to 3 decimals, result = 0.061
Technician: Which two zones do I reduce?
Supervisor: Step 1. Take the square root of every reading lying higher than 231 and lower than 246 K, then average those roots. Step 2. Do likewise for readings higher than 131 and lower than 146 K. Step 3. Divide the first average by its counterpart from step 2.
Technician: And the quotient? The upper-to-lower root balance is 1.09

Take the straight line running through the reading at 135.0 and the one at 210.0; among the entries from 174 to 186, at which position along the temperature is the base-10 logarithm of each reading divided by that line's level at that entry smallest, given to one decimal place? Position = 177.5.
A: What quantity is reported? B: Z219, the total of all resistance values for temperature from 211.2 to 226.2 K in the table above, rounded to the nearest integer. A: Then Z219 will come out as 1144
